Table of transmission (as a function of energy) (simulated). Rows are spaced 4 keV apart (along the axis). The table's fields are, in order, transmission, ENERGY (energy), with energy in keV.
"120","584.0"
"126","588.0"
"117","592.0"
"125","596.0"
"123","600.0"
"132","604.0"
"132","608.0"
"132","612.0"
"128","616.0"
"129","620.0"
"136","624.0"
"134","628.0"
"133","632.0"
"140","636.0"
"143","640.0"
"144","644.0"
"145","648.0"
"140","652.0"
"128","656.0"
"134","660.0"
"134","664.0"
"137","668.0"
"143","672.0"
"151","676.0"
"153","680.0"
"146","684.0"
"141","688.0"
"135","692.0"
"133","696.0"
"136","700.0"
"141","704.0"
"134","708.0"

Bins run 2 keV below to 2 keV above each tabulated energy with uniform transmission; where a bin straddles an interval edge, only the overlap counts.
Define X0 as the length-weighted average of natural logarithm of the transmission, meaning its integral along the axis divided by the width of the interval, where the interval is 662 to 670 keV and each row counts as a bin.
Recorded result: 4.91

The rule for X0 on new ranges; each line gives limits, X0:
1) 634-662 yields 4.93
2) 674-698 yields 4.96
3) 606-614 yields 4.88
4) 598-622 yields 4.86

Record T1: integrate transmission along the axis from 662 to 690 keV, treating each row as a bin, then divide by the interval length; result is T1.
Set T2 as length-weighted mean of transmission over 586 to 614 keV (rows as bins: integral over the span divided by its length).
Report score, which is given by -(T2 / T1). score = -0.88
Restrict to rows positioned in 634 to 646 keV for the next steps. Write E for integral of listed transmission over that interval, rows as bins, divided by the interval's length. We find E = 142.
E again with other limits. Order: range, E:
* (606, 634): 132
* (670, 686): 148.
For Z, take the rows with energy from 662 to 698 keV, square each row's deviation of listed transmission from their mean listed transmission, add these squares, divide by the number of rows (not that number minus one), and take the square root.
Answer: 6.96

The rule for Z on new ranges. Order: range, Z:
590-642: 6.65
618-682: 6.98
